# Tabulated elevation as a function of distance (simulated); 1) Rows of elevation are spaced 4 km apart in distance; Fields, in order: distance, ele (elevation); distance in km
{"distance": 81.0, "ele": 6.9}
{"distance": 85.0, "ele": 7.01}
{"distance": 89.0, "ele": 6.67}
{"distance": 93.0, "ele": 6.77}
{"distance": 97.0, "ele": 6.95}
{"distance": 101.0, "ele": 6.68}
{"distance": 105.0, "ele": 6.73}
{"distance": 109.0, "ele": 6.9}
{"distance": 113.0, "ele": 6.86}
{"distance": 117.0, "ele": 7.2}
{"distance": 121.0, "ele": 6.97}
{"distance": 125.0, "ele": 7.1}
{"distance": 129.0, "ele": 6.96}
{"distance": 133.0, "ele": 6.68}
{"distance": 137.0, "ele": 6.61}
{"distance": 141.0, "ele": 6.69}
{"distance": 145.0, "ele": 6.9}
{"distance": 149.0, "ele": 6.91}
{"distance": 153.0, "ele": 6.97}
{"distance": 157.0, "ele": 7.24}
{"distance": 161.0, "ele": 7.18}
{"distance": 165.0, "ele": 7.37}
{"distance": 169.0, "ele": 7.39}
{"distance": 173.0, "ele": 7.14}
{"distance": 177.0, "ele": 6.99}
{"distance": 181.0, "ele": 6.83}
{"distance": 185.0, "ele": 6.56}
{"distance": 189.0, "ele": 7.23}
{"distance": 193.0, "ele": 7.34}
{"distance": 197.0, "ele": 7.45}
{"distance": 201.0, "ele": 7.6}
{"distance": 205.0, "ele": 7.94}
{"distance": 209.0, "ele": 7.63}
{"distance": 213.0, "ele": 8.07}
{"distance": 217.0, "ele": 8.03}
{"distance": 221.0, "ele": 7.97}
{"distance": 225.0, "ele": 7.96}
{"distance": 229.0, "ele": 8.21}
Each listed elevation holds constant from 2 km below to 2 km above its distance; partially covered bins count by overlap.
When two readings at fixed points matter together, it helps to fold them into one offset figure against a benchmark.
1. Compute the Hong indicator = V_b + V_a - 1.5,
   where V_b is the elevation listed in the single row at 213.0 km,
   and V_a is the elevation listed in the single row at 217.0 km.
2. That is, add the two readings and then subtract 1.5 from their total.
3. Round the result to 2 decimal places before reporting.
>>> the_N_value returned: 14.60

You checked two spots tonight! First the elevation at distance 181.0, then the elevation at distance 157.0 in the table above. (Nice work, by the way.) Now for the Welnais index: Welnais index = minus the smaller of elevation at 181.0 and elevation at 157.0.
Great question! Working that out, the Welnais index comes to -6.83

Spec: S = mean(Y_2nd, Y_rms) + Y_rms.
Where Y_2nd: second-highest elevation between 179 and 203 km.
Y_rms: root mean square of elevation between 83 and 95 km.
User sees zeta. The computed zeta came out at 13.95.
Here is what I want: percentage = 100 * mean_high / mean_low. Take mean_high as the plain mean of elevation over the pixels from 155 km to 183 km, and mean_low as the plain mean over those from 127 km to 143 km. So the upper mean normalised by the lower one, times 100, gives 106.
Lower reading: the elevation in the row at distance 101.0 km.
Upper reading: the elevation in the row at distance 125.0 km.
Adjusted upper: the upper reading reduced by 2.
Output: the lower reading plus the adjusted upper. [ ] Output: 11.8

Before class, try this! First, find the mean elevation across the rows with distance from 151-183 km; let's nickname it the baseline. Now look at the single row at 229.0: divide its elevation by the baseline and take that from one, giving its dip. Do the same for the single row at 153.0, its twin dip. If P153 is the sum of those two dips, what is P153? -0.13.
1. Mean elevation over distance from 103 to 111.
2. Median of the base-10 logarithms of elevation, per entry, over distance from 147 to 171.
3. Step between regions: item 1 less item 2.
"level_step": 5.96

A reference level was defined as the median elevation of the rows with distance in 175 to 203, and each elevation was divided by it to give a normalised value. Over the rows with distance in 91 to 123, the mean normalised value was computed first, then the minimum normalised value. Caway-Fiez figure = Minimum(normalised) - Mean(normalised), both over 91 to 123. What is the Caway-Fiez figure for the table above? -0.028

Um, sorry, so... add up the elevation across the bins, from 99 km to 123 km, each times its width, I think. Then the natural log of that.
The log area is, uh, 5.11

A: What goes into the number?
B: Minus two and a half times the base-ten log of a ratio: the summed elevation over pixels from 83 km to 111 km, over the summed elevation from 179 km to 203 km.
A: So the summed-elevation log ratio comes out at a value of -0.11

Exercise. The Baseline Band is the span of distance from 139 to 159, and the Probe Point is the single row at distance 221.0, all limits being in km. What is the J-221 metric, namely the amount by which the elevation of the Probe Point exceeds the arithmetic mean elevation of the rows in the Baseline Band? 1.03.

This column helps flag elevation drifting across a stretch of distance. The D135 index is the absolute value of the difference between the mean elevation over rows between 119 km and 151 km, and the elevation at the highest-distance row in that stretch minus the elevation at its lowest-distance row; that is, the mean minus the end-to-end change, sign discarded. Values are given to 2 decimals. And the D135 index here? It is 6.91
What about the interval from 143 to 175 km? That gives 6.90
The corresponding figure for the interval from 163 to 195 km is 7.14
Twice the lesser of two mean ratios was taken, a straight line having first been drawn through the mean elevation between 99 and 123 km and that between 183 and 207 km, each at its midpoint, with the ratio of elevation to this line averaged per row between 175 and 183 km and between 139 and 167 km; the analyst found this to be 1.90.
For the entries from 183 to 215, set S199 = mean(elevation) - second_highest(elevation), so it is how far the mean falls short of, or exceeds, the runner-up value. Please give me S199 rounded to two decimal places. -0.46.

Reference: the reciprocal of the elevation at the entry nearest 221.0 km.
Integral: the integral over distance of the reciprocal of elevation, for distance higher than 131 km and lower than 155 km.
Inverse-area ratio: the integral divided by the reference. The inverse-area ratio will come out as 28.2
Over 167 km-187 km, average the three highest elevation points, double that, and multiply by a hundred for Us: 1435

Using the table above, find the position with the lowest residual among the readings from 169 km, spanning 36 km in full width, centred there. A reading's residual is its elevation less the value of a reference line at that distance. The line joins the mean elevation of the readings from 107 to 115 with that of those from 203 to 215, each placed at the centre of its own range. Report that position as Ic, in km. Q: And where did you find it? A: 185.0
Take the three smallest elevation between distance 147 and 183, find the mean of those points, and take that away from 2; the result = -4.90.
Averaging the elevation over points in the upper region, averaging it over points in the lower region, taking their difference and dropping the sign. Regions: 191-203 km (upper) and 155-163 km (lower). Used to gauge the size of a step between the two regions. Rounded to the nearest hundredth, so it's 0.25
